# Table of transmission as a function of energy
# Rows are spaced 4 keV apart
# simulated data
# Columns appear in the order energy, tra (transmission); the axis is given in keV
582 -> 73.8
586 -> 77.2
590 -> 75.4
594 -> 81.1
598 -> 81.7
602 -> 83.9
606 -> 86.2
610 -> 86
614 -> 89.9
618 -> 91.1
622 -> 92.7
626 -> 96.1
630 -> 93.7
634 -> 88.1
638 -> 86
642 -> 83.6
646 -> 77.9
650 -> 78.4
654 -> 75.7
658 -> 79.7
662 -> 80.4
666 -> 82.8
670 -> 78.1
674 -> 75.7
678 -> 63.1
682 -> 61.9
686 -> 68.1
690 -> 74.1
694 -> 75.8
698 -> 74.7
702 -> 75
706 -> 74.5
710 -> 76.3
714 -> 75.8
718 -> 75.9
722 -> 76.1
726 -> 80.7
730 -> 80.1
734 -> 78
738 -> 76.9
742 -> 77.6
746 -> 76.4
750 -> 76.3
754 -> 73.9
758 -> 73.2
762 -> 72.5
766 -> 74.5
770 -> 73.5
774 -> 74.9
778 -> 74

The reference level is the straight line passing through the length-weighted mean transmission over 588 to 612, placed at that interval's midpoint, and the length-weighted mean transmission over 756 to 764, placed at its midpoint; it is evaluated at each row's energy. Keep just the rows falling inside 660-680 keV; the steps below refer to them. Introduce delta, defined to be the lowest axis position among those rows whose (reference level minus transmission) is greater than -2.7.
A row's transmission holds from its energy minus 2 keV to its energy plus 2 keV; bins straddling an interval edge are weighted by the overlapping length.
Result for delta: 662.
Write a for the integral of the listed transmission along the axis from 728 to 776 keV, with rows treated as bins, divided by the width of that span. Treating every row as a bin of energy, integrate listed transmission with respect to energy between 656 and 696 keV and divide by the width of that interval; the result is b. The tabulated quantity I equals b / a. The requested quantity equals 0.98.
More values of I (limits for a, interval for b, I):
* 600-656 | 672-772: 0.86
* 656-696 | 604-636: 1.22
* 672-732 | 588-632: 1.18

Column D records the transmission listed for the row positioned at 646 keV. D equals 77.9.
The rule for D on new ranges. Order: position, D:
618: 91.1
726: 80.7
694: 75.8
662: 80.4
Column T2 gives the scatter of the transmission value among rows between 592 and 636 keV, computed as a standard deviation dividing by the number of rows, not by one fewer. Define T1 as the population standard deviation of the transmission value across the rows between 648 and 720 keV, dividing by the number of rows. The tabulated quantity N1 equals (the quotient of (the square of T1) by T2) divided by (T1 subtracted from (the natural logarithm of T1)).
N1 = -1.6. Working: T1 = 5.3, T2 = 4.7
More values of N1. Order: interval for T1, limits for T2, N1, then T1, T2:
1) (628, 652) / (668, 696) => -1.3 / 5.5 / 6.1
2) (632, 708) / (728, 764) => -4.0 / 6.6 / 2.3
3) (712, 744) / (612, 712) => -0.3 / 1.8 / 8.7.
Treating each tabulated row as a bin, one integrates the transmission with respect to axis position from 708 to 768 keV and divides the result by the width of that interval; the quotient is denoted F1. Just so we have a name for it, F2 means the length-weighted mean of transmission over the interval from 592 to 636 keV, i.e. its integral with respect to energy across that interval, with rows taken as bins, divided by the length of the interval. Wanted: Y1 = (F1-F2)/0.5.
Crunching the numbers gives -24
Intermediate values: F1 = 76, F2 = 88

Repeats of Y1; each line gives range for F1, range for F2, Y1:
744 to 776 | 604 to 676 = -20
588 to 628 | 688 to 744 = 20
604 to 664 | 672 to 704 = 29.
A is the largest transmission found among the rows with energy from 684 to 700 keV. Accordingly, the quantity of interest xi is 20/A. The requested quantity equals 0.26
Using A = 75.8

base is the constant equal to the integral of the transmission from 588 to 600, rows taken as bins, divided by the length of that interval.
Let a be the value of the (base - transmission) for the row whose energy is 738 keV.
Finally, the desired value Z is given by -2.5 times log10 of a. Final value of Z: -1.0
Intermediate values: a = 2.5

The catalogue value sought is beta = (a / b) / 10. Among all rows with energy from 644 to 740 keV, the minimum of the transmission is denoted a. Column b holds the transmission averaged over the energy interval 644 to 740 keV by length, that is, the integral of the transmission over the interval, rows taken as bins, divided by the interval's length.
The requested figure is 0.082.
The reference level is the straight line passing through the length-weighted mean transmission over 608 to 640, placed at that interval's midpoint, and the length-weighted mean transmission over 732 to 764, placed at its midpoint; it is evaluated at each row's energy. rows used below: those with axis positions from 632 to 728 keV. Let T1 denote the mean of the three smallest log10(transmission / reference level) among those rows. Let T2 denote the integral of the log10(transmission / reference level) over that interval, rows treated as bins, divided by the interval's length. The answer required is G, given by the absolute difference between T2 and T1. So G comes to 0.074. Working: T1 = -0.11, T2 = -0.040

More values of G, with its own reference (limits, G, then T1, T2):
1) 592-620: 0.022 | -0.06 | -0.034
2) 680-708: 0.030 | -0.09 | -0.058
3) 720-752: 0.008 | 0.00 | 0.004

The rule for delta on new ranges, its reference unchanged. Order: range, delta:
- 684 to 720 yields 686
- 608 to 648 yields 646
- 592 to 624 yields 594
